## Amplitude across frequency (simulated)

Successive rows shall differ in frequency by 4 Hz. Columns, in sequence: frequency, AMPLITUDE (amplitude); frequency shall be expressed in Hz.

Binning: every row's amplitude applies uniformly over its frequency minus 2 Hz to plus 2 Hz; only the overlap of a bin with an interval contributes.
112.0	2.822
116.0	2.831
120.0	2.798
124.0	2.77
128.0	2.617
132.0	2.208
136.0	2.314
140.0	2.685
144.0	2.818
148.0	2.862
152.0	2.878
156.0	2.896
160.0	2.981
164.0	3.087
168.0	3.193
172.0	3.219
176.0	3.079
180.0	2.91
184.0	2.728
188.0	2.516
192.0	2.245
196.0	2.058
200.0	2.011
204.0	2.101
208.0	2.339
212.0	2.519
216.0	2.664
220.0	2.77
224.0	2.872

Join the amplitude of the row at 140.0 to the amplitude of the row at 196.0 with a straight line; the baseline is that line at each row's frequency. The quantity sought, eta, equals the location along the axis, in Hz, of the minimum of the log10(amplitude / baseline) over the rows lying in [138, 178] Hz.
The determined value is 140.0 Hz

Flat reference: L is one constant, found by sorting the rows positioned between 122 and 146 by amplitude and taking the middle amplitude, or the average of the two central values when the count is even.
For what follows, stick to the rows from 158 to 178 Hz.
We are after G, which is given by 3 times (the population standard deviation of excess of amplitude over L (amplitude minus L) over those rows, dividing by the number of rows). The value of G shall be 0.26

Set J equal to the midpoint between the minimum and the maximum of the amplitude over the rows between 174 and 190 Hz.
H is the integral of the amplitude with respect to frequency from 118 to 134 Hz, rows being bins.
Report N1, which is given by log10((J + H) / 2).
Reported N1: 1.35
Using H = 42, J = 2.80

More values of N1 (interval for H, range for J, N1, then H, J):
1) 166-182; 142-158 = 1.42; 50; 2.86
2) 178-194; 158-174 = 1.35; 42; 3.10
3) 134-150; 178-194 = 1.36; 43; 2.58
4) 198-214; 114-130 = 1.29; 36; 2.72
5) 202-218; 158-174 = 1.32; 38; 3.10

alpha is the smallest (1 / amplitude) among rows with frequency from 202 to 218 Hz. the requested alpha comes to 0.38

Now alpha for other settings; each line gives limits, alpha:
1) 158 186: 0.31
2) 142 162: 0.34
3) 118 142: 0.36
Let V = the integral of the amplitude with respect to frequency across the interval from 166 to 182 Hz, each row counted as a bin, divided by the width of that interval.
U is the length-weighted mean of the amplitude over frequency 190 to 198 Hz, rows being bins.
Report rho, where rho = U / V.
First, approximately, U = 2.2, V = 3.10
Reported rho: 0.7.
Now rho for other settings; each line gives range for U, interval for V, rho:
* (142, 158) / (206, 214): 1.2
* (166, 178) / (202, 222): 1.3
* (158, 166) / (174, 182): 1.0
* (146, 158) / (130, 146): 1.1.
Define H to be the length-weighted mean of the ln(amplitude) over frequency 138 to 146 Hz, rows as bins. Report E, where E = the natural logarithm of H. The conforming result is 0.01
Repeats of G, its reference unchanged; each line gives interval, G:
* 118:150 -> 0.69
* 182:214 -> 0.72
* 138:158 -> 0.23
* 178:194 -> 0.74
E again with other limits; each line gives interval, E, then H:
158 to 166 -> 0.10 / 1.11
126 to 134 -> -0.13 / 0.88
